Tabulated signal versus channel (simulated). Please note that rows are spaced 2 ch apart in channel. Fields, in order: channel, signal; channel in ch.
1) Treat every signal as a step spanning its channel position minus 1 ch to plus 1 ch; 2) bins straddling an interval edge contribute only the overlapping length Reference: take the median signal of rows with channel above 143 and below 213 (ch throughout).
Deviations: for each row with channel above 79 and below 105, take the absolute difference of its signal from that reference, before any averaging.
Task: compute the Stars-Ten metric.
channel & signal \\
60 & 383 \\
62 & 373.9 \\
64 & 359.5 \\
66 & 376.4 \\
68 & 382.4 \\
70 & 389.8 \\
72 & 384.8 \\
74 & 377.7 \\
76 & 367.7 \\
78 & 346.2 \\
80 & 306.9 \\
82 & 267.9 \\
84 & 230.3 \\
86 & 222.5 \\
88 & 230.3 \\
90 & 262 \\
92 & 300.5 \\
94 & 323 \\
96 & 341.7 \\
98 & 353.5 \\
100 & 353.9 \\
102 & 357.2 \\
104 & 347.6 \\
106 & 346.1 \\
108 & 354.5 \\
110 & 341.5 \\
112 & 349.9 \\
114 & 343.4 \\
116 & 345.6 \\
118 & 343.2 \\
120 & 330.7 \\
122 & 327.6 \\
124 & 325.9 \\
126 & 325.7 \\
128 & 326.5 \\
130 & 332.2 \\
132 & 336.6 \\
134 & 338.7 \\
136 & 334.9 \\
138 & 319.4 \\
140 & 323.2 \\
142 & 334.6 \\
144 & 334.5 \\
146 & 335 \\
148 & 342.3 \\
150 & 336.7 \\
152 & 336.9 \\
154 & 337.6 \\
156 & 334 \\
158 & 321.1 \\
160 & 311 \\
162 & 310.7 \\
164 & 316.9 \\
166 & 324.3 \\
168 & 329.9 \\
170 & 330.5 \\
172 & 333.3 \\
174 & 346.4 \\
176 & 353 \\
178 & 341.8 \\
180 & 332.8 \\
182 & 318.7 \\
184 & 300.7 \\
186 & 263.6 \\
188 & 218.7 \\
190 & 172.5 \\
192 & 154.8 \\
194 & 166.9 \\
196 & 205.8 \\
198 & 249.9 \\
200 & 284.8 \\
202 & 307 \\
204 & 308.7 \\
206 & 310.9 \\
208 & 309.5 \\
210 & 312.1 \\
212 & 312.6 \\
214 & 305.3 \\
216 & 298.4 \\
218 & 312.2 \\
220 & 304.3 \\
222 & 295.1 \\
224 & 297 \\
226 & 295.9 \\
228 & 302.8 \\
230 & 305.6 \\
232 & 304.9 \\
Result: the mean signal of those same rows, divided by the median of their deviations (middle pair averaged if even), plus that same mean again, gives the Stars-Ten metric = 308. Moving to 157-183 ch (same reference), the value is 354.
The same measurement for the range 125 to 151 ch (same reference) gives 351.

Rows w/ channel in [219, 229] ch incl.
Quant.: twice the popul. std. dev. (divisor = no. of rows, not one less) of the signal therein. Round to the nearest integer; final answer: 8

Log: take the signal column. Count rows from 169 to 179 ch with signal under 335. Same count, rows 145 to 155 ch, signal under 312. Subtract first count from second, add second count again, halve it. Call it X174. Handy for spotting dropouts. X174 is -1.0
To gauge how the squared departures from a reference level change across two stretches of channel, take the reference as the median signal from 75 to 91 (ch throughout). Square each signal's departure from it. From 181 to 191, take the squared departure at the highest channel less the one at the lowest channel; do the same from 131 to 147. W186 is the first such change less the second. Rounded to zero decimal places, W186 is 5885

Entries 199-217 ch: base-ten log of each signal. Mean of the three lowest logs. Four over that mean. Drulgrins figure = 1.619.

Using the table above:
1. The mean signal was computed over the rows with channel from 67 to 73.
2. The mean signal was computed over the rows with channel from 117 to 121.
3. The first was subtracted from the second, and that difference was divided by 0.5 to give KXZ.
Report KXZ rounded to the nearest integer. -97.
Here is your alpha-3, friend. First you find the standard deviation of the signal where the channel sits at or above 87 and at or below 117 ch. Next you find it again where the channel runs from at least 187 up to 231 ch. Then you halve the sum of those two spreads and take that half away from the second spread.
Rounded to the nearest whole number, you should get 8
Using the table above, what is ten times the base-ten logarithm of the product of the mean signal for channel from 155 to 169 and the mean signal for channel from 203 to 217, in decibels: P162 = 50.0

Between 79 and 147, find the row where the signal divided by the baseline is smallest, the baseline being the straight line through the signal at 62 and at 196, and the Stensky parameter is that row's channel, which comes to 86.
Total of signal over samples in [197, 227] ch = 4504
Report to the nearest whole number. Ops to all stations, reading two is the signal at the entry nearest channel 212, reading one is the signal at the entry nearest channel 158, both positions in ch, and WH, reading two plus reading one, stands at 634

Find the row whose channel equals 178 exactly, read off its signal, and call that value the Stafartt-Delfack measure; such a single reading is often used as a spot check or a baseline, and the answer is 341.8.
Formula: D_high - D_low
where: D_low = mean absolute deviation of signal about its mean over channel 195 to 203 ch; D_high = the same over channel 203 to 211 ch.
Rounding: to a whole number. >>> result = -33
